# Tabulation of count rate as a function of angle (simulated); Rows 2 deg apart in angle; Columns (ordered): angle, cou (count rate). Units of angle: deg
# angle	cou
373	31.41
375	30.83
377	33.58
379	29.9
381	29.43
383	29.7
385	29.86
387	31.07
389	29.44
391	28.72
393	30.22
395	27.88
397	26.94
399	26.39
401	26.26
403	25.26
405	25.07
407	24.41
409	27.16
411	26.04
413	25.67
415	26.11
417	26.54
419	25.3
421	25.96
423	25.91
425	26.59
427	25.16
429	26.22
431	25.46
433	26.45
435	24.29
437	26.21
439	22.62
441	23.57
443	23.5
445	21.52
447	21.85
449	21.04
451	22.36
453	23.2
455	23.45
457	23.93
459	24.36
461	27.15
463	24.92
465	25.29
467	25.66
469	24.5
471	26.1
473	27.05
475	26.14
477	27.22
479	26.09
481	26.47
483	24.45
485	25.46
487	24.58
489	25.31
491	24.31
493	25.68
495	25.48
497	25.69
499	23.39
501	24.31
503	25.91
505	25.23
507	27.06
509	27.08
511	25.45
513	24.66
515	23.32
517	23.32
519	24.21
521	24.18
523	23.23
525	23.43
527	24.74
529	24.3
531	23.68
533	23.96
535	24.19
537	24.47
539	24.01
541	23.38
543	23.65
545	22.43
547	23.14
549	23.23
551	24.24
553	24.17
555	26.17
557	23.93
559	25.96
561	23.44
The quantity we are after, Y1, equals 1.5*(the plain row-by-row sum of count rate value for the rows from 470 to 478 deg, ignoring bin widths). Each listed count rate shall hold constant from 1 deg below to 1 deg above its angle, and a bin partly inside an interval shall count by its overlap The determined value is 160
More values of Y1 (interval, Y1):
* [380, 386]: 133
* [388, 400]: 254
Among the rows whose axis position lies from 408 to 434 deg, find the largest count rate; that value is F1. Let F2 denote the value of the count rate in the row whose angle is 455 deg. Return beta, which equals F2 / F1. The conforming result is 0.86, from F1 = 27.16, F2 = 23.45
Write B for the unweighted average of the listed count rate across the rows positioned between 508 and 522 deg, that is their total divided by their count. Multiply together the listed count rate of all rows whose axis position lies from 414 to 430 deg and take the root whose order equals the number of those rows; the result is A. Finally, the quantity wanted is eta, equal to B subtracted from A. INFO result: 1.4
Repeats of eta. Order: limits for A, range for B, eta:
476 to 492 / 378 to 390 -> -4.4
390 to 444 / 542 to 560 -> 1.8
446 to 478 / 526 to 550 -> 0.8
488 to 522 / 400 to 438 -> -0.8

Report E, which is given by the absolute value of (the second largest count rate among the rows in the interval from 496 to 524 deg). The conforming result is 27.1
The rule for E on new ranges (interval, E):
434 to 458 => 24.3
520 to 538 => 24.5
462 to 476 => 26.1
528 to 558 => 24.5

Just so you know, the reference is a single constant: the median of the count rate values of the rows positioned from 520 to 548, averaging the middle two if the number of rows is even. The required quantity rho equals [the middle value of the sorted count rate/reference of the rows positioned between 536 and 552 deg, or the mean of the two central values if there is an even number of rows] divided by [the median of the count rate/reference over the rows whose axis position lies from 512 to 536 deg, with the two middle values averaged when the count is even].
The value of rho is 0.98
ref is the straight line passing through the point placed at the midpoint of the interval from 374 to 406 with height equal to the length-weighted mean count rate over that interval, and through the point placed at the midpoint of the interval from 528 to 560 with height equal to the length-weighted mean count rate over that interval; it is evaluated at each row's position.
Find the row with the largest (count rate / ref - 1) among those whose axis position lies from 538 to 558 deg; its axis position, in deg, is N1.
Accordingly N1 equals 555 deg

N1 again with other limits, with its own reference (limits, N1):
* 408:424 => 409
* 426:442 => 433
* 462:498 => 477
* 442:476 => 473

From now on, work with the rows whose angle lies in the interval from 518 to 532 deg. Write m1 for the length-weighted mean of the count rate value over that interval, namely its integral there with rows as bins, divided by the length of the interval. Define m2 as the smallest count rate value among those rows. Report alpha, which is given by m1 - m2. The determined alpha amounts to 0.74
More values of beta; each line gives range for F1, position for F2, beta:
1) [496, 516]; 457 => 0.88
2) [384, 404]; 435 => 0.78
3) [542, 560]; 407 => 0.93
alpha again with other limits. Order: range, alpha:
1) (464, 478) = 1.49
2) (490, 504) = 1.58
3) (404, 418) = 1.45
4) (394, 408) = 1.62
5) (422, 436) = 1.44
